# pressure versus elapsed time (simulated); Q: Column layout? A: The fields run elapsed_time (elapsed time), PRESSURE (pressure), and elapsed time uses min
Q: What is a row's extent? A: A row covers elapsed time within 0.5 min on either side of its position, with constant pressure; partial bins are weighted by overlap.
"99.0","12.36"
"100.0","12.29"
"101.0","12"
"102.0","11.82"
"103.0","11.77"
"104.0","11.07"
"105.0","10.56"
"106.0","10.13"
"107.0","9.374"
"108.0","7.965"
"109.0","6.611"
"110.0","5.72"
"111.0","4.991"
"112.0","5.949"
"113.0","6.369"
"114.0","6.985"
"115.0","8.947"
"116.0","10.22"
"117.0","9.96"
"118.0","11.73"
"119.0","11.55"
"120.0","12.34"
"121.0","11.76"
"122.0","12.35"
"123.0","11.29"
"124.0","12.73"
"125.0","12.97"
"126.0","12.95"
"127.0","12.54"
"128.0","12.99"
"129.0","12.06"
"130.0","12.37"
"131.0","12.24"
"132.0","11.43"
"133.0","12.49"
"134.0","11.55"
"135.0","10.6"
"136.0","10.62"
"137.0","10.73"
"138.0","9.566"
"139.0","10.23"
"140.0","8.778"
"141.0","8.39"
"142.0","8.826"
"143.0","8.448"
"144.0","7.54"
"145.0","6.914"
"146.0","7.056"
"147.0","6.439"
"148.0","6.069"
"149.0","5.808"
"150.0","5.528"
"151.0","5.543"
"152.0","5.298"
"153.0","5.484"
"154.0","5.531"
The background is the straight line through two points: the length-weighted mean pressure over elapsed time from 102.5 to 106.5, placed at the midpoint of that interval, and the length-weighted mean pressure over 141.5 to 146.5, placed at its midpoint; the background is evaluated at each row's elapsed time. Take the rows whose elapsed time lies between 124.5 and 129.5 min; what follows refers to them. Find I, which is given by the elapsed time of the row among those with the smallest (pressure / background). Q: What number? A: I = 129.0 min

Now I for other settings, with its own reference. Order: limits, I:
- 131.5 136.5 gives 135.0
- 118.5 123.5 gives 119.0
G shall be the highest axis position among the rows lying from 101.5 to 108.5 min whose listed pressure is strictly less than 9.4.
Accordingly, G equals 108.0 min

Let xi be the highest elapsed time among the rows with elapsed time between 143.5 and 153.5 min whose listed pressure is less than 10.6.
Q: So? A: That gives 153.0 min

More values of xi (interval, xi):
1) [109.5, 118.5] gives 117.0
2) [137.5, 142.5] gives 142.0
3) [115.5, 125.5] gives 117.0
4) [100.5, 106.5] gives 106.0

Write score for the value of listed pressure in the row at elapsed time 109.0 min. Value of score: 6.611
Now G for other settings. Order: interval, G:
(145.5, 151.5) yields 151.0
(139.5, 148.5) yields 148.0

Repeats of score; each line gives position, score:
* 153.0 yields 5.484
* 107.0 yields 9.374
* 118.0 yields 11.73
